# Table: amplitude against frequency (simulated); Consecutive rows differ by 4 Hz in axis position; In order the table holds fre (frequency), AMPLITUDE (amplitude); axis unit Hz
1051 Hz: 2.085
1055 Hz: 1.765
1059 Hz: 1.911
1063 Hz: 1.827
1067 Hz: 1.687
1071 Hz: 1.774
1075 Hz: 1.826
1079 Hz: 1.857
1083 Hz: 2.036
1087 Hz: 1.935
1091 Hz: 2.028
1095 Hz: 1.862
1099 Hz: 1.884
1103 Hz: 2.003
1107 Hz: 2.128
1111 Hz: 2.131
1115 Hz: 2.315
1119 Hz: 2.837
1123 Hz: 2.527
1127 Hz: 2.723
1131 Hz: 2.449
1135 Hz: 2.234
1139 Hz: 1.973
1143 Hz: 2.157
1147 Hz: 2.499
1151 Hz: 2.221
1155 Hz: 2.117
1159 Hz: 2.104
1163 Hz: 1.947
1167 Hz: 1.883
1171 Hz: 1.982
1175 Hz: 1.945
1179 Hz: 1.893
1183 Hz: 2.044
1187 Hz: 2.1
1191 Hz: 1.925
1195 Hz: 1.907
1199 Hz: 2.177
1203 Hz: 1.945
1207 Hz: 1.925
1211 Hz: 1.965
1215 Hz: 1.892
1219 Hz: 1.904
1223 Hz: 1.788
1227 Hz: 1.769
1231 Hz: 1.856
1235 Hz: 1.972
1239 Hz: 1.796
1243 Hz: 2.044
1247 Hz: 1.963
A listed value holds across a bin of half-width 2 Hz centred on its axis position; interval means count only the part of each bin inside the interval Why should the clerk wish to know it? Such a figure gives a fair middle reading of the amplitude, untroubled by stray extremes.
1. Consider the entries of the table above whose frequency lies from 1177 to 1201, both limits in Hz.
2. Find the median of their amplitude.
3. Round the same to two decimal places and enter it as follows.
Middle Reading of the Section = 1.98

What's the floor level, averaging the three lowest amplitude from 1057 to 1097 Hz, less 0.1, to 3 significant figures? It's 1.66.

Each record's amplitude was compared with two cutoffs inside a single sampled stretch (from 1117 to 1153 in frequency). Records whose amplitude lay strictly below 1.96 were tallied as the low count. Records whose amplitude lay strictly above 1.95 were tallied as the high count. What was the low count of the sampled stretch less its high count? -9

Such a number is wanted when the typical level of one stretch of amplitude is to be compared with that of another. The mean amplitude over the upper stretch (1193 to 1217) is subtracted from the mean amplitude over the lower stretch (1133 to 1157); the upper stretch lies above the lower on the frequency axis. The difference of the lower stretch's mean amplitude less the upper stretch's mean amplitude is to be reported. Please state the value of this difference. 0.23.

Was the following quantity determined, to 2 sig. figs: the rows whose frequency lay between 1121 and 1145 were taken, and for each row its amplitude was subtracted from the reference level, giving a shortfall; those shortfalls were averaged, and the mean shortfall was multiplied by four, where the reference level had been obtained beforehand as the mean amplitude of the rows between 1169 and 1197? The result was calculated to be -1.5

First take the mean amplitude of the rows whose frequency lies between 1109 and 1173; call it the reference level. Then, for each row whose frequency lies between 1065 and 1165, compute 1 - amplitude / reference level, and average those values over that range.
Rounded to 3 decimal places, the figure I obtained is 0.056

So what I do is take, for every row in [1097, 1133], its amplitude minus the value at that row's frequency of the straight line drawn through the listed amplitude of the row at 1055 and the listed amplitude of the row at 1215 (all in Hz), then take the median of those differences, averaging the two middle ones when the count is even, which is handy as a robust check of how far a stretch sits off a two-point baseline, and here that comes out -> 0.50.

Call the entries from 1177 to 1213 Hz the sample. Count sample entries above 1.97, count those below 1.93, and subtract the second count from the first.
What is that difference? -1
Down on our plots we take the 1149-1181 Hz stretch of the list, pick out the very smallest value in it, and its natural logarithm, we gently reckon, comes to 0.633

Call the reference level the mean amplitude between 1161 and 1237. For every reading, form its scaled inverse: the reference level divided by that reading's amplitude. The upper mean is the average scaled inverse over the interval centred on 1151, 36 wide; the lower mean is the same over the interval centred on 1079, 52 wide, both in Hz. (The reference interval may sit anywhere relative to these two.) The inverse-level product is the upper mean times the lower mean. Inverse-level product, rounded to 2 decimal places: 0.95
